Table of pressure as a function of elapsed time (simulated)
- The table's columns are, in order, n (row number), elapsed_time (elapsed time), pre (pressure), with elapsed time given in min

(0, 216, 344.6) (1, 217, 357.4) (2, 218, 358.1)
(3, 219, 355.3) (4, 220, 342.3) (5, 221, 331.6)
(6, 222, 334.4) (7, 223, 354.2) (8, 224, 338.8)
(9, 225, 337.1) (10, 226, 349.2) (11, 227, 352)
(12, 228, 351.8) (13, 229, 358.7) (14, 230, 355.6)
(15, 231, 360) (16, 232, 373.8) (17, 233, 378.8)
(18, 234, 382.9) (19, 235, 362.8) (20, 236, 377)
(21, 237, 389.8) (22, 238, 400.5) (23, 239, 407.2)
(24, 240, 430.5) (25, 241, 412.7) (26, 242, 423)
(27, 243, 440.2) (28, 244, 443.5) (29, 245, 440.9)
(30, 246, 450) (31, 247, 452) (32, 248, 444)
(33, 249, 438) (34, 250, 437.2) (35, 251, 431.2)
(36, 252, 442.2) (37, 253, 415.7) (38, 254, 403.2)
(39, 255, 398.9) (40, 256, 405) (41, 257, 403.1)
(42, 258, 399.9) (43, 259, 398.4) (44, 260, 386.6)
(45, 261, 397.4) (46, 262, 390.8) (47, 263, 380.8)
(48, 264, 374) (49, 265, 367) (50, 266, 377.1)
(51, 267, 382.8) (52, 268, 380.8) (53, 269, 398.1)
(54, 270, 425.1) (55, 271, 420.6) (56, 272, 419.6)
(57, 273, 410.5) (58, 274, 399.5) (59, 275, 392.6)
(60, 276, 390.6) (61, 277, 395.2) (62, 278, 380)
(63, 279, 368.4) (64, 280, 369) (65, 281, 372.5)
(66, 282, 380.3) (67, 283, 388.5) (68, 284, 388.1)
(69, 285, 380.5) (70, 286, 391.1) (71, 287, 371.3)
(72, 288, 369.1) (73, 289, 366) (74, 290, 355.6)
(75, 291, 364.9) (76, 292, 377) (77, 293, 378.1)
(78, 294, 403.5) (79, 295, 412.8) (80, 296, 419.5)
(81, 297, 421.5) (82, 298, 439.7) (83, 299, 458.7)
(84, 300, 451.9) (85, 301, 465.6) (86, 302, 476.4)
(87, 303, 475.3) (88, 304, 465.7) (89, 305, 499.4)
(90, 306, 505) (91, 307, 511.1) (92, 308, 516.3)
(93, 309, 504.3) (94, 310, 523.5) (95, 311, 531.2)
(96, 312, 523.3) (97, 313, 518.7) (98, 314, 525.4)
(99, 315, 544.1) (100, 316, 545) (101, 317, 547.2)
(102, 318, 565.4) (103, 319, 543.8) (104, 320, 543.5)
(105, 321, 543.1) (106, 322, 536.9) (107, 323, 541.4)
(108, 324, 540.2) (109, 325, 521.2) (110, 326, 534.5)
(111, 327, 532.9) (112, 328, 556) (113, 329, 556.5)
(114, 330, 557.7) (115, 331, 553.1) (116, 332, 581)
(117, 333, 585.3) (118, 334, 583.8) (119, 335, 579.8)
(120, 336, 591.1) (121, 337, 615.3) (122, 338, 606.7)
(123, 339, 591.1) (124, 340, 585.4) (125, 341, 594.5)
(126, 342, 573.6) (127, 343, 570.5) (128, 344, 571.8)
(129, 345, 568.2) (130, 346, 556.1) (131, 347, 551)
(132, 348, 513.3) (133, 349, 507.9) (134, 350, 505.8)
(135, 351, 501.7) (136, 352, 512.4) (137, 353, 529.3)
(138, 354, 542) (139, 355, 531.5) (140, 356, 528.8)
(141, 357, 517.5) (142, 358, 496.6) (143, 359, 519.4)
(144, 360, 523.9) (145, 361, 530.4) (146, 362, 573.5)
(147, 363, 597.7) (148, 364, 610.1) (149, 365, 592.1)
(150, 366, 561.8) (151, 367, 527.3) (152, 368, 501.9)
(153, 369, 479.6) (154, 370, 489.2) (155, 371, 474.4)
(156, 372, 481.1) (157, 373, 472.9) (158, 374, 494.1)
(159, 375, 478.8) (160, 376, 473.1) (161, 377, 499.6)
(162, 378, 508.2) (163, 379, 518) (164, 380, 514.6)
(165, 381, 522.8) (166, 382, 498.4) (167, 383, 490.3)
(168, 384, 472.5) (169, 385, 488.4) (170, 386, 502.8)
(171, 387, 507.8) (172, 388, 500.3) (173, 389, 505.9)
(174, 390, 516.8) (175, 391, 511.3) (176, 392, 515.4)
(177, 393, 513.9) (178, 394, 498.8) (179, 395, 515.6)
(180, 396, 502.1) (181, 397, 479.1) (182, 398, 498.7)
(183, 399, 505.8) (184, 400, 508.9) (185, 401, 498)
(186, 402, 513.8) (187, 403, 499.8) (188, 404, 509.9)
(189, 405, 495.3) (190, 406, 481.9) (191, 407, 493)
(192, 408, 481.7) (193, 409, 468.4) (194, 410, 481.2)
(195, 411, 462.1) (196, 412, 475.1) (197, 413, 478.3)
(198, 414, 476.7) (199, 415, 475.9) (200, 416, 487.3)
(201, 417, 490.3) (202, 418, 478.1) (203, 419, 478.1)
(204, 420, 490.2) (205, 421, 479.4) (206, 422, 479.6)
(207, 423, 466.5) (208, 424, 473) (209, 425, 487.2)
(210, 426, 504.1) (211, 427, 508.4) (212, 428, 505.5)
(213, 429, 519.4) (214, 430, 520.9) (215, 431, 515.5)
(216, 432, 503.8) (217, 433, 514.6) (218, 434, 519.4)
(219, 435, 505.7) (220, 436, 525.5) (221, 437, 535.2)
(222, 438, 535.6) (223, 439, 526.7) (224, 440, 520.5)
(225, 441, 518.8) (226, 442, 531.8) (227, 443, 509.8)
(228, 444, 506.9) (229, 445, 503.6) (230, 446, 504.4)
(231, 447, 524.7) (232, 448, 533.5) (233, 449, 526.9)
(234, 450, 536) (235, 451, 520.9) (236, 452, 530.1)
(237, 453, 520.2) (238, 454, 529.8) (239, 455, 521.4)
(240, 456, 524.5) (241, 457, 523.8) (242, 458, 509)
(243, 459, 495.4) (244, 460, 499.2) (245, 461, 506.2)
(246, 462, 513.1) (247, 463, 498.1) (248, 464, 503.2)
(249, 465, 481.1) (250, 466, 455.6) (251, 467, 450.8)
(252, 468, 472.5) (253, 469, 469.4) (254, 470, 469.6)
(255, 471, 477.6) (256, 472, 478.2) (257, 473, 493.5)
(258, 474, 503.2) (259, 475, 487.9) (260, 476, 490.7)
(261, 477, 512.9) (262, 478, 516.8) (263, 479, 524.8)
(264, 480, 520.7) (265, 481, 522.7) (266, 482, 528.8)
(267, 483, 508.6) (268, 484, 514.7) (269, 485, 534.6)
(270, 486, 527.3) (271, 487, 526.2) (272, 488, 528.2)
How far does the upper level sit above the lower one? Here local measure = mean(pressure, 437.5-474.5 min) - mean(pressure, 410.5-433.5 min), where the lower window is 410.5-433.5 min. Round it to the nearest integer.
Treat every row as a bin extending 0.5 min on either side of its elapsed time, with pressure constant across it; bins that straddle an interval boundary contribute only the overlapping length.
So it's 16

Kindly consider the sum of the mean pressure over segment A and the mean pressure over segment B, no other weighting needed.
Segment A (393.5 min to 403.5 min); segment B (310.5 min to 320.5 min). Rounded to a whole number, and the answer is 1041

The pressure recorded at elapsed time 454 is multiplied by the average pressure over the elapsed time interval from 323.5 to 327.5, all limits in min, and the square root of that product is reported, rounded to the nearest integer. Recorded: 531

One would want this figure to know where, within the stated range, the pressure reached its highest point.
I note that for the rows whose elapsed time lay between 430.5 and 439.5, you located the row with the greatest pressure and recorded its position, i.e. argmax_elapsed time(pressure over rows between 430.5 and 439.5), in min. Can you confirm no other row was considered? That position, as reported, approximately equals 438 min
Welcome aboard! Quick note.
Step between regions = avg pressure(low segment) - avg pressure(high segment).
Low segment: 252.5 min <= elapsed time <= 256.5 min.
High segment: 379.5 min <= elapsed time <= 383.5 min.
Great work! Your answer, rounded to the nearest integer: -101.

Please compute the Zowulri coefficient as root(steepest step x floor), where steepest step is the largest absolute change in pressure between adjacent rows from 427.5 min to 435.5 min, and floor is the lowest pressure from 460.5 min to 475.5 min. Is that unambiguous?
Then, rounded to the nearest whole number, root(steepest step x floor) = 79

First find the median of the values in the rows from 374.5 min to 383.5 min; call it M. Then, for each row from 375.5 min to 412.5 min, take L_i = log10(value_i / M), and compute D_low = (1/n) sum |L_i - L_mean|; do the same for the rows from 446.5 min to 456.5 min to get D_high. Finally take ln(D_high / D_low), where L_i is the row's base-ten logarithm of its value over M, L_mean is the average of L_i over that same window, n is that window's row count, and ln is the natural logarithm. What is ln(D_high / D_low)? -1.11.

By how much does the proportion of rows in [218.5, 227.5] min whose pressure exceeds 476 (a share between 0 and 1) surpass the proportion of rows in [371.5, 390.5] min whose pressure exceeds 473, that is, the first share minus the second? -0.89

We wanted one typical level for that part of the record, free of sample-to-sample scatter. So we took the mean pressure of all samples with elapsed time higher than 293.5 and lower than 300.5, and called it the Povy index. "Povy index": 430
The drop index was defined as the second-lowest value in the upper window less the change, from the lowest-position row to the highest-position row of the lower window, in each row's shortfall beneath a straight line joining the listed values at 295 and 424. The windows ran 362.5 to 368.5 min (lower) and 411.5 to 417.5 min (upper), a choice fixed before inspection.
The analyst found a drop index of 378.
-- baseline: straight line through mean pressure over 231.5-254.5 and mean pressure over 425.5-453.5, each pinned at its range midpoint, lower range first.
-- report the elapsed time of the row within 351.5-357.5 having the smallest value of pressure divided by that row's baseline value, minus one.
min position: 352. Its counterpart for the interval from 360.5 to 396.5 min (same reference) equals 384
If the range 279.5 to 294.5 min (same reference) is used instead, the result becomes 290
